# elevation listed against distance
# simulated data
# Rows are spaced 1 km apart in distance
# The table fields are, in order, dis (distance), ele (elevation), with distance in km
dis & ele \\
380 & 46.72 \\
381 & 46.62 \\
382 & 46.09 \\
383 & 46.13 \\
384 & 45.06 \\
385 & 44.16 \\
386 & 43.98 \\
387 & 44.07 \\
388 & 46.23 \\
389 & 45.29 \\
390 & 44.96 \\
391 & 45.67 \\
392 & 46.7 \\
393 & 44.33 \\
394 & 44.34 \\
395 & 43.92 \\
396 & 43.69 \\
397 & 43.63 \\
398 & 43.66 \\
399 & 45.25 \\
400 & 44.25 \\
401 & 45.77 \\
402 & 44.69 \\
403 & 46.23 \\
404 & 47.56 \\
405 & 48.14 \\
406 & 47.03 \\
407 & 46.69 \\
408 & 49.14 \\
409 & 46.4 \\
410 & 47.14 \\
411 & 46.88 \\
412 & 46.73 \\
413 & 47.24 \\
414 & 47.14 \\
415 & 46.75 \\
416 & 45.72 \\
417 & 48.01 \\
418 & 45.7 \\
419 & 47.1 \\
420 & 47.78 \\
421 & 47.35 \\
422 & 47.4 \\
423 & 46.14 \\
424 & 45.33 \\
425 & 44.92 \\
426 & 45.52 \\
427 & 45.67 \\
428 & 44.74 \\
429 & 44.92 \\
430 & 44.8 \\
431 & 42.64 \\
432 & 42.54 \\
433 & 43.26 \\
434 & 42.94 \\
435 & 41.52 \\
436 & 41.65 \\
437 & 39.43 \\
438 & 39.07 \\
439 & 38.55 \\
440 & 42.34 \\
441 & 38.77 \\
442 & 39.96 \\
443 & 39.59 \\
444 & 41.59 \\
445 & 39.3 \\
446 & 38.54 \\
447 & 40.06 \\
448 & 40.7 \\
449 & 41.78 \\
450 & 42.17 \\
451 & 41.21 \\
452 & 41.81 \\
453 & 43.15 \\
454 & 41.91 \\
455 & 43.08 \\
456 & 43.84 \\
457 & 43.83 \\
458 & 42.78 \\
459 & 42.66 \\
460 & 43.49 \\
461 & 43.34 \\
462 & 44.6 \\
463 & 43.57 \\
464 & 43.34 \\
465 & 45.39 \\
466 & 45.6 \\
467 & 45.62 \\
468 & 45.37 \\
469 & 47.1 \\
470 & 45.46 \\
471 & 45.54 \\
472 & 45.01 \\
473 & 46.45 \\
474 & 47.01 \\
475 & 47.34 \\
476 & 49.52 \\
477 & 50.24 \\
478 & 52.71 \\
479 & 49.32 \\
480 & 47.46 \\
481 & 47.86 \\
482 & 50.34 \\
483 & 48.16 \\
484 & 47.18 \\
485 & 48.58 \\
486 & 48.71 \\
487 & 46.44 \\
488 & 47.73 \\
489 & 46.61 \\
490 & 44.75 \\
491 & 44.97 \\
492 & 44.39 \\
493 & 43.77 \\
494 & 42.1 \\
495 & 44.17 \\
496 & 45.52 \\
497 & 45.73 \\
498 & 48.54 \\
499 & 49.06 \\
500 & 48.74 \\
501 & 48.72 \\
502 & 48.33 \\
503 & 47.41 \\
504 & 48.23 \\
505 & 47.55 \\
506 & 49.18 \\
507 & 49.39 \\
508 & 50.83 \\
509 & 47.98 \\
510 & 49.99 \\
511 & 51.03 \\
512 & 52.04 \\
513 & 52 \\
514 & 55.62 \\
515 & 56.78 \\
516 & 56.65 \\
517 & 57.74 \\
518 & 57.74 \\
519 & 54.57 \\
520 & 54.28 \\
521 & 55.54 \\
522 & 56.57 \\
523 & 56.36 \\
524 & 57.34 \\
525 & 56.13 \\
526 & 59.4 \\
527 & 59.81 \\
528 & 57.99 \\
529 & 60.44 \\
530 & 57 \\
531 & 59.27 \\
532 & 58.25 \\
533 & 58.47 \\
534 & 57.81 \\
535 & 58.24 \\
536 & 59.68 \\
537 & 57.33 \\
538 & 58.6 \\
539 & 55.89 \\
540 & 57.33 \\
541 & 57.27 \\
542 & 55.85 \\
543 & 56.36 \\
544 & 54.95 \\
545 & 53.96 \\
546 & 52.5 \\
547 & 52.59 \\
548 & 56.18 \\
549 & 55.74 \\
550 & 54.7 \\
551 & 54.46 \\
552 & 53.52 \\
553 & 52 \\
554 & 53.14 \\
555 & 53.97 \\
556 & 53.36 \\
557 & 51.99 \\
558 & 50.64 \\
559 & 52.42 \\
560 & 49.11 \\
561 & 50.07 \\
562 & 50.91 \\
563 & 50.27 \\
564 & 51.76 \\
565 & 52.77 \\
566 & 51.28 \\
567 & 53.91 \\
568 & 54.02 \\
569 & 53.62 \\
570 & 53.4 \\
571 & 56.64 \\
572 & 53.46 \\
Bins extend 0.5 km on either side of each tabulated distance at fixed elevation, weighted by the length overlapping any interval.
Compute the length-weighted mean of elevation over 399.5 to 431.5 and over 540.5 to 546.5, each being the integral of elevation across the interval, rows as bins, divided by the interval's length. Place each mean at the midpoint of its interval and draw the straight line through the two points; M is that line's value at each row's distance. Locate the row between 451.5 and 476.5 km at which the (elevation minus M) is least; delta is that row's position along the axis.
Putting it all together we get 454 km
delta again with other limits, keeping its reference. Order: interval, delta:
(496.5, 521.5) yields 497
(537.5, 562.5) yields 560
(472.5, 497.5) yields 494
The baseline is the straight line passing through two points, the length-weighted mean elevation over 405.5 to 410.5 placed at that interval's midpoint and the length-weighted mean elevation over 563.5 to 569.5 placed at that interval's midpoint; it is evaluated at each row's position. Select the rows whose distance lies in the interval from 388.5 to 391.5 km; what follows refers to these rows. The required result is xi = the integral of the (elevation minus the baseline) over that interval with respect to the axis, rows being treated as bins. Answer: -4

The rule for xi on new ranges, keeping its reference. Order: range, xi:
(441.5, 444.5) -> -24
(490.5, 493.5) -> -18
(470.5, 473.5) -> -12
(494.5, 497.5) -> -16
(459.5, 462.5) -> -16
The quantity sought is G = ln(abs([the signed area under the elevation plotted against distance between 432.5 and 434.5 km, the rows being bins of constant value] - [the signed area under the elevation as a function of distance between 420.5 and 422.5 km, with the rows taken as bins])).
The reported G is 2.1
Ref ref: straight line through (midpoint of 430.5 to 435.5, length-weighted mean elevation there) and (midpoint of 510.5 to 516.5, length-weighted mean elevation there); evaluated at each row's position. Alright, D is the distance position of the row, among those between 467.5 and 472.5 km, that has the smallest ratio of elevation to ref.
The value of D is 472 km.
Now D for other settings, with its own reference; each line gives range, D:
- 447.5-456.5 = 448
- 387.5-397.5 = 397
